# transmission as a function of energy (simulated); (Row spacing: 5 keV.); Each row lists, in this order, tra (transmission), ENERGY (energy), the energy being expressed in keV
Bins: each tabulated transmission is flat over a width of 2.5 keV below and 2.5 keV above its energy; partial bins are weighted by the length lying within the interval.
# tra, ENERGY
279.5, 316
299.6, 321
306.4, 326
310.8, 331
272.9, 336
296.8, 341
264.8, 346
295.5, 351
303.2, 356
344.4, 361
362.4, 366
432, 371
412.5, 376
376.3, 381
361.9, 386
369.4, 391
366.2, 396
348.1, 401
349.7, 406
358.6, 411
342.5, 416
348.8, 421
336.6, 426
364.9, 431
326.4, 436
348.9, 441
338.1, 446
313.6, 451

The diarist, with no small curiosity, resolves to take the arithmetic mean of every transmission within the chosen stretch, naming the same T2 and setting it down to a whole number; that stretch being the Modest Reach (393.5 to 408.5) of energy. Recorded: 355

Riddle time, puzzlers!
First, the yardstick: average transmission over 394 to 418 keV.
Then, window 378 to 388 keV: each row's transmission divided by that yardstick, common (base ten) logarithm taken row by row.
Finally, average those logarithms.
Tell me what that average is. 0.02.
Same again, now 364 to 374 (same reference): 0.05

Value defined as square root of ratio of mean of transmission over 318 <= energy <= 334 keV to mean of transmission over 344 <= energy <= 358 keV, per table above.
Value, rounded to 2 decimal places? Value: 1.03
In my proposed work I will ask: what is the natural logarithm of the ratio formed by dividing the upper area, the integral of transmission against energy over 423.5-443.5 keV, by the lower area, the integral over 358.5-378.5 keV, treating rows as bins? -0.12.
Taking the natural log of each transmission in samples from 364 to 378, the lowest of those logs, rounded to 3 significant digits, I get 5.89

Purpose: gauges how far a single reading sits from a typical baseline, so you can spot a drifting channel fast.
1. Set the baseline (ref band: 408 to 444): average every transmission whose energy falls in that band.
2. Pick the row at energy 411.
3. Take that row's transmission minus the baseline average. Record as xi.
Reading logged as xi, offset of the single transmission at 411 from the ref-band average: 12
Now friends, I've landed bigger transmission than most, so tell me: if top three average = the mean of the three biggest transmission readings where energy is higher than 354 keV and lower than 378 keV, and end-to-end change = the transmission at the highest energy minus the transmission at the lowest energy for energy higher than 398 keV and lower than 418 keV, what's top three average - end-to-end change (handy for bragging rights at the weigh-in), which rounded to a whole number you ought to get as 408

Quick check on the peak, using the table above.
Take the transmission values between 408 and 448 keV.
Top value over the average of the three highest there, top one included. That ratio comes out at 1.02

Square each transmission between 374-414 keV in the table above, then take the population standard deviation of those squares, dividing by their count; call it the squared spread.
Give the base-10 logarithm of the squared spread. 4.16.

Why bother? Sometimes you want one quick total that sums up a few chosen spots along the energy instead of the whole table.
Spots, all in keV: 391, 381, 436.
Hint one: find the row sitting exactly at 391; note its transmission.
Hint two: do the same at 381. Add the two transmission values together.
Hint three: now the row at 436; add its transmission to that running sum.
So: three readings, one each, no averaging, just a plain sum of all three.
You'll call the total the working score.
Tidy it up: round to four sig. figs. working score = 1072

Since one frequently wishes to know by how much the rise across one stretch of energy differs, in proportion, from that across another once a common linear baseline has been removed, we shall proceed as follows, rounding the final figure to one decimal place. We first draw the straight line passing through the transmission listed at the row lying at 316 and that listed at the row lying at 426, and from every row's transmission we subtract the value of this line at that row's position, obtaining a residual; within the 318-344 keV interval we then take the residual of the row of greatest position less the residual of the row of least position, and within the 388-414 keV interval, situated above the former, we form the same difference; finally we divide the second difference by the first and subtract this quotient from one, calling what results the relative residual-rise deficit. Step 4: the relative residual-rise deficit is -0.6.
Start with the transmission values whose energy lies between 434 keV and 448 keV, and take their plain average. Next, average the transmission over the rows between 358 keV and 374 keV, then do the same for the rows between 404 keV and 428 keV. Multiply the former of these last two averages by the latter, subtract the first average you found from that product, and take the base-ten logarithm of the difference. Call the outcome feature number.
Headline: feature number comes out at 5.12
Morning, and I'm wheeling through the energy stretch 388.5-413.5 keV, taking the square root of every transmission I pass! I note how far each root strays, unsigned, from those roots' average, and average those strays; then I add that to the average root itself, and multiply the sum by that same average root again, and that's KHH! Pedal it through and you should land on 362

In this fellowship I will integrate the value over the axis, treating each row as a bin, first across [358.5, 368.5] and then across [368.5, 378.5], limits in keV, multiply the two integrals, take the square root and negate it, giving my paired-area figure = -3863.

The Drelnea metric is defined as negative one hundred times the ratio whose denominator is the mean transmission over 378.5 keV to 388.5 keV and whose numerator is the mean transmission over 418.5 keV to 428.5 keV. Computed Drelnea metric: -93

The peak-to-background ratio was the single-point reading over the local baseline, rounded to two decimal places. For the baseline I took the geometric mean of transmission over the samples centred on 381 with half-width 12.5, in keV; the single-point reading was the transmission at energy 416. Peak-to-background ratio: 0.88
